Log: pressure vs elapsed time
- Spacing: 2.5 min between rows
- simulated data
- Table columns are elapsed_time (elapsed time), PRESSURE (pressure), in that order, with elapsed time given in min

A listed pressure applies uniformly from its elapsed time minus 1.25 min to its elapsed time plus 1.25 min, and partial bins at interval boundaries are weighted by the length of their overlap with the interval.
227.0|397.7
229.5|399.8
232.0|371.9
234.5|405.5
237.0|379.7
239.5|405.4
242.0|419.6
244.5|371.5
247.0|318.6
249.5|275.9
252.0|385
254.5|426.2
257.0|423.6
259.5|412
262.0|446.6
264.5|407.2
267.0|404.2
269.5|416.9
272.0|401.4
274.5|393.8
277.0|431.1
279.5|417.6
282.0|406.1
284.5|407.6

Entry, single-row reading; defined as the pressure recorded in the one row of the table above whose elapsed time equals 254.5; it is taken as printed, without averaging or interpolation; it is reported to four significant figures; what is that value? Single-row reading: 426.2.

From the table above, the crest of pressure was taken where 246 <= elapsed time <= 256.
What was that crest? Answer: 426.2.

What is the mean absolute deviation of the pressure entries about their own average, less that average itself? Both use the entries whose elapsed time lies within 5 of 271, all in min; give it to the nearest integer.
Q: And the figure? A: -398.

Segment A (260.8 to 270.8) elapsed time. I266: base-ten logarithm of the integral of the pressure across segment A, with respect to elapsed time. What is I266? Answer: 3.62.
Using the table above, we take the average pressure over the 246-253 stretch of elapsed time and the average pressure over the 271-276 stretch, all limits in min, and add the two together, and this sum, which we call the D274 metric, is 724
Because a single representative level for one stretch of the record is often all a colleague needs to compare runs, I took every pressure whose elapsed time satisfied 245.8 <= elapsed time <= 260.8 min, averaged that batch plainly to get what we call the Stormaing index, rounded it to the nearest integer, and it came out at 374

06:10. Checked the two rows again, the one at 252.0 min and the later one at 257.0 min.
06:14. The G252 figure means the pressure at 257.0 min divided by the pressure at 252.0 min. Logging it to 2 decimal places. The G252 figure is 1.10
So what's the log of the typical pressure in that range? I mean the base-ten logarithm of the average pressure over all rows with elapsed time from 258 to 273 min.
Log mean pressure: 2.618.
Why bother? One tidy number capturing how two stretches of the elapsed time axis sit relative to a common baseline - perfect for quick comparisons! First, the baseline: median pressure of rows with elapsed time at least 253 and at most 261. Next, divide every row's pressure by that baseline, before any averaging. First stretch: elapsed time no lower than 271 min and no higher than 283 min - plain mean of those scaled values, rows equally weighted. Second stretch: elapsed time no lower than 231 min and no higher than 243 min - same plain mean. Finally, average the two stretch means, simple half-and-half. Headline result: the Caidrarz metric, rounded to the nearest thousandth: 0.952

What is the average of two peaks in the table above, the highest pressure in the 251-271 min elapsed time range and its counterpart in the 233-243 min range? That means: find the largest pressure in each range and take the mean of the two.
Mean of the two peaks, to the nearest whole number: 433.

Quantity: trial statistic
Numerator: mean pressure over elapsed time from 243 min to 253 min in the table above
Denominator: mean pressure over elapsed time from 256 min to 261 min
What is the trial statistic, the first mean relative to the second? 0.81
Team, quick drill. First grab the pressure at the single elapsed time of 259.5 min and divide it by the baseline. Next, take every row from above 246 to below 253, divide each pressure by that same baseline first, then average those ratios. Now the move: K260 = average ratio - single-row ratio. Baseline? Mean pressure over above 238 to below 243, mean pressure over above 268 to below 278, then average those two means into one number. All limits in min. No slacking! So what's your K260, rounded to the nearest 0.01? -0.21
